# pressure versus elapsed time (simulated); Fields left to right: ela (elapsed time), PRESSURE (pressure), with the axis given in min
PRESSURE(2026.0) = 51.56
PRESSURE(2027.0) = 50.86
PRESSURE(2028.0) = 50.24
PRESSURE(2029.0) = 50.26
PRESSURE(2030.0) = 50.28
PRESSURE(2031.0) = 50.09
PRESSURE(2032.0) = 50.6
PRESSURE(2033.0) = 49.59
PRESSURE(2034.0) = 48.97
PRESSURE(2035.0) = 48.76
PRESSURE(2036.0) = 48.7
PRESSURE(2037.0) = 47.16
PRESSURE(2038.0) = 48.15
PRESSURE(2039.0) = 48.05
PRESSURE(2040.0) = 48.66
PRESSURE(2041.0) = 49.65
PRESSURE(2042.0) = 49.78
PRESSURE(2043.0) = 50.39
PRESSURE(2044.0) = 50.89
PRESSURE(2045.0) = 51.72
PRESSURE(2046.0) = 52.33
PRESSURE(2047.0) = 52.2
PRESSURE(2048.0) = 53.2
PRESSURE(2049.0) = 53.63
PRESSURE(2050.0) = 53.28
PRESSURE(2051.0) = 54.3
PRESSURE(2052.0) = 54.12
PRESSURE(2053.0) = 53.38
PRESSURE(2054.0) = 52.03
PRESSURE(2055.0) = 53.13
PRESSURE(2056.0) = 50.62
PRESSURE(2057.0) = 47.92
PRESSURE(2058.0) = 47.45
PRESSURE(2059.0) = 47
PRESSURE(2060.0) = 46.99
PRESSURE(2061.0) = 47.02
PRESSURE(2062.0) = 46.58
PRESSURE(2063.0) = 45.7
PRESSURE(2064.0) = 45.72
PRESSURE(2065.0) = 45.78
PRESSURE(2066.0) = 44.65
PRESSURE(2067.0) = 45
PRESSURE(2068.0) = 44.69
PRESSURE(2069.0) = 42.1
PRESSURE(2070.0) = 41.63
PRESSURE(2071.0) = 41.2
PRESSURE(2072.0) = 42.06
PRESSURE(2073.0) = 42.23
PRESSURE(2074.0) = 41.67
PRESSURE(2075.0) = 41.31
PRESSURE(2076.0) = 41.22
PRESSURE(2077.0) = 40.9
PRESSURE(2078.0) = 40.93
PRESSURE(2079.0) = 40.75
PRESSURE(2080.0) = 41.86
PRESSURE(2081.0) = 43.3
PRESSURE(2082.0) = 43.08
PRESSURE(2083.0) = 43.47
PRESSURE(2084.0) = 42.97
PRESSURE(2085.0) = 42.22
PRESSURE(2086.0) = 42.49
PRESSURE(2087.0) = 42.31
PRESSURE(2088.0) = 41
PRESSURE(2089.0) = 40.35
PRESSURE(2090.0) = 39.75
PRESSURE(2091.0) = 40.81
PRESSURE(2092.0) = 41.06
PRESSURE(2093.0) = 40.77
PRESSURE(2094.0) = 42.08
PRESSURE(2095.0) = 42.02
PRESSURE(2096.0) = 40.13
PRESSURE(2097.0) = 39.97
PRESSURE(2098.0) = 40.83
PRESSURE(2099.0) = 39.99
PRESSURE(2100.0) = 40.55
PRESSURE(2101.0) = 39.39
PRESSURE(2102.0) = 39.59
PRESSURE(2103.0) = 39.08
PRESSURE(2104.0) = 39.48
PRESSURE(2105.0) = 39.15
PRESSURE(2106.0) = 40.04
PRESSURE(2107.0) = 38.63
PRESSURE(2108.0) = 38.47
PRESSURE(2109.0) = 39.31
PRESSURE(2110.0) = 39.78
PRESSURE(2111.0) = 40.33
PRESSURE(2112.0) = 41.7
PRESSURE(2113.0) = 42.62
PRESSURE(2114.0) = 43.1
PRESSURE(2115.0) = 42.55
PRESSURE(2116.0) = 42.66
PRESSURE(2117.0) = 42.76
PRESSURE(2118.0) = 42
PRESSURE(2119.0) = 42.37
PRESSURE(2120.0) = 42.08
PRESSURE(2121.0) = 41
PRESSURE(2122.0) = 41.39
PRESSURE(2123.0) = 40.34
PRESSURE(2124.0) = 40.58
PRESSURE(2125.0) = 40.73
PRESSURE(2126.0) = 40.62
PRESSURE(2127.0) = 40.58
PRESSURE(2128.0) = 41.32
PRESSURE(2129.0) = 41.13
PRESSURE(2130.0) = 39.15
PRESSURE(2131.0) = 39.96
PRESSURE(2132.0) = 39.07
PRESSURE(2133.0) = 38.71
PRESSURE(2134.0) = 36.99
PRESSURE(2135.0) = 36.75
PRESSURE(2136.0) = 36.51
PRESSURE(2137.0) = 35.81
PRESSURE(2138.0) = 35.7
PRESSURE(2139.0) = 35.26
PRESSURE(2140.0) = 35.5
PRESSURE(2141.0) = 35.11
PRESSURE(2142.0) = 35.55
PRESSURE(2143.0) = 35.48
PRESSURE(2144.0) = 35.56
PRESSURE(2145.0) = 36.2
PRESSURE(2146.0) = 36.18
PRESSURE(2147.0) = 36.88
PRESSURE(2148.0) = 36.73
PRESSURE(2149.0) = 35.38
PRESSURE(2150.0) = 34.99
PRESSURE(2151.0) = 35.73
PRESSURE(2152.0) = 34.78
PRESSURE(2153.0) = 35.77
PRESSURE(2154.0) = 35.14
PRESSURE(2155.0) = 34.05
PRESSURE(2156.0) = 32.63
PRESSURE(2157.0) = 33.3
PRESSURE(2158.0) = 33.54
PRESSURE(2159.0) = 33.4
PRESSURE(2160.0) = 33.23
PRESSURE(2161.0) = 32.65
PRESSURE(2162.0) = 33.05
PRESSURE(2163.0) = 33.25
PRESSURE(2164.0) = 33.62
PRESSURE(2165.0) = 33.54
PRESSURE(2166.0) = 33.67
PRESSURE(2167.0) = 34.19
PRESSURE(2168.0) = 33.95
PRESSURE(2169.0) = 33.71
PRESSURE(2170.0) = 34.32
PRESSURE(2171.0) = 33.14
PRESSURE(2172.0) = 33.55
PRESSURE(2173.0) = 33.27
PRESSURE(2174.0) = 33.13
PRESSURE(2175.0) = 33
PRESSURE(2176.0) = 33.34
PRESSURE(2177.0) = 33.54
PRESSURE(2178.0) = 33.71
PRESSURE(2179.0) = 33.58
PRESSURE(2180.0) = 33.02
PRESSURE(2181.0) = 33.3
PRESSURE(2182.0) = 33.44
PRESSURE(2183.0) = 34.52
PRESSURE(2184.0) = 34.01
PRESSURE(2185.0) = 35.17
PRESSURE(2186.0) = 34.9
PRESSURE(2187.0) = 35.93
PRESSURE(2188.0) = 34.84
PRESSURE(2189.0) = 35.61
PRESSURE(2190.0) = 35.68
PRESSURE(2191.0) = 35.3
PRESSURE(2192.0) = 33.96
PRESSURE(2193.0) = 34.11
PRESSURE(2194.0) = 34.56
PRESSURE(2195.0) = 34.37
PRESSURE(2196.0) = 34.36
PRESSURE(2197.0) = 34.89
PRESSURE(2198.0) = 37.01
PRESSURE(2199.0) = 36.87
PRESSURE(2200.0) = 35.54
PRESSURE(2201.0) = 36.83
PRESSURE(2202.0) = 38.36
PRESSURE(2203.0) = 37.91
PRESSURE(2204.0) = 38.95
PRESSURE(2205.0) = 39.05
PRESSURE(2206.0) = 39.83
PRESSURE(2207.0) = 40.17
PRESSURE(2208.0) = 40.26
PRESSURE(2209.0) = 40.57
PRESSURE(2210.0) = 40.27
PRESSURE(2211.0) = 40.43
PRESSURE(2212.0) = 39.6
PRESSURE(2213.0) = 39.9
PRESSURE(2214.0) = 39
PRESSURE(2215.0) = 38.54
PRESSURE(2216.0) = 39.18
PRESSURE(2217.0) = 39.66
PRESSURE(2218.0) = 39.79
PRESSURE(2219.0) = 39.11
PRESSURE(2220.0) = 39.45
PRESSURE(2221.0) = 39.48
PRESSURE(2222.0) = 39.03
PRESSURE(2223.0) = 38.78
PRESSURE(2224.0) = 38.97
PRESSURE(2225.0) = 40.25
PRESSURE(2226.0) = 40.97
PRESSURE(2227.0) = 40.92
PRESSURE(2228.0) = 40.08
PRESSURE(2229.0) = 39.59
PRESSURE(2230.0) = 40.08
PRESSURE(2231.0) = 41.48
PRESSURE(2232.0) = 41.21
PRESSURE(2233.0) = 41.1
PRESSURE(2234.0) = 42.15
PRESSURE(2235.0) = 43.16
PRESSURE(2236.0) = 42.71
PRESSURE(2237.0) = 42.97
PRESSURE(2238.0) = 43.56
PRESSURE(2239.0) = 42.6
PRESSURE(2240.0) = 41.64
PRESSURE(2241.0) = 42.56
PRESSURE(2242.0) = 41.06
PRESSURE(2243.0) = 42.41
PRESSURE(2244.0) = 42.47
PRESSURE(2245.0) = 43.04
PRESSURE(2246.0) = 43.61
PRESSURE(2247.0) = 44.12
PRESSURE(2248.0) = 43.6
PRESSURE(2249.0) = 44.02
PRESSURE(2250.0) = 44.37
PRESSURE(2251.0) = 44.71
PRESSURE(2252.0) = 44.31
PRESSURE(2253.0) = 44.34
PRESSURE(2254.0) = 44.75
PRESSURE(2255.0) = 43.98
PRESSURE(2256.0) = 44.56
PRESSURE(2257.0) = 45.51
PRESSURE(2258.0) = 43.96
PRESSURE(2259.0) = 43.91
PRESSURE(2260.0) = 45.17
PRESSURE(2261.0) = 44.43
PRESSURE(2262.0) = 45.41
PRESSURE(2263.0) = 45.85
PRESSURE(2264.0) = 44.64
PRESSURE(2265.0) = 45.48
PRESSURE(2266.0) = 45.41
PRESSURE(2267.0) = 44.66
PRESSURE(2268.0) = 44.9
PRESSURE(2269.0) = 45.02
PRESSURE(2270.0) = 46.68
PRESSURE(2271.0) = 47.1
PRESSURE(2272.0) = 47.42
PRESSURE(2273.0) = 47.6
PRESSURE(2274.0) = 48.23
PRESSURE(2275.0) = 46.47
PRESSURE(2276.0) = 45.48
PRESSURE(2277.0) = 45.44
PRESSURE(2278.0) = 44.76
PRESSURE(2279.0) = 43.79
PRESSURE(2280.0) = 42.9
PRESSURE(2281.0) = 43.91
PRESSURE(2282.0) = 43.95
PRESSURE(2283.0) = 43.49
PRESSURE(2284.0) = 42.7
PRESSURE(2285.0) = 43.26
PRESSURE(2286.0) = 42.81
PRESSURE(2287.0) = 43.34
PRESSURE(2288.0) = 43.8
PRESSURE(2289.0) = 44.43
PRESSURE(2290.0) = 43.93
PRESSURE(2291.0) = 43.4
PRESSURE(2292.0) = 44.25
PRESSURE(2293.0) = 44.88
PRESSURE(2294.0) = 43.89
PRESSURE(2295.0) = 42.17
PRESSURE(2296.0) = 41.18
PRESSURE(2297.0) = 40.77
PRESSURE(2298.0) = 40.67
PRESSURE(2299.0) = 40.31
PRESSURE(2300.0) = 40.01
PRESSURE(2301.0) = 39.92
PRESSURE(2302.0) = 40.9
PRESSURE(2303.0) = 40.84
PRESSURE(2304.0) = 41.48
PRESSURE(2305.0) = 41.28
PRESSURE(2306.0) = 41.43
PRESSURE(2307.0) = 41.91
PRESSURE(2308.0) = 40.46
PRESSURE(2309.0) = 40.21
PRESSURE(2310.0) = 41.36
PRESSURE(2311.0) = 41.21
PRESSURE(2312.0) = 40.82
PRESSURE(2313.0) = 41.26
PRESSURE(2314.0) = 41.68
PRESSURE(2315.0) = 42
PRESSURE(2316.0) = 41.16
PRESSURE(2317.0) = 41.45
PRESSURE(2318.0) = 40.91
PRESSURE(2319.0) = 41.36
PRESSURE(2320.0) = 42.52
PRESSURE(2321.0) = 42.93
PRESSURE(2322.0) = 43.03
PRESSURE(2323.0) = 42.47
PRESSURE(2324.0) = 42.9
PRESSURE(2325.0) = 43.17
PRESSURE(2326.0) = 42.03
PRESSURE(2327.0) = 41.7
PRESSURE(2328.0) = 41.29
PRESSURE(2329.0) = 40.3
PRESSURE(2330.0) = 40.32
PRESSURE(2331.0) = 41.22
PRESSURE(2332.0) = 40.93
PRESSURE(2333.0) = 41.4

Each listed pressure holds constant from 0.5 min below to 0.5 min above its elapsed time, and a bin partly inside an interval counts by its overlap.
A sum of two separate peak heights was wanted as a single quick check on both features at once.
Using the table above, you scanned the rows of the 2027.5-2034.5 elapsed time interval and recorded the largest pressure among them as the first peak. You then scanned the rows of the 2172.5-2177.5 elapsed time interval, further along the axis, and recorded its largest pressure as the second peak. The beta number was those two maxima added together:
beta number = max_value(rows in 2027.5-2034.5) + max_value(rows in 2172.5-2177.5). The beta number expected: 84.1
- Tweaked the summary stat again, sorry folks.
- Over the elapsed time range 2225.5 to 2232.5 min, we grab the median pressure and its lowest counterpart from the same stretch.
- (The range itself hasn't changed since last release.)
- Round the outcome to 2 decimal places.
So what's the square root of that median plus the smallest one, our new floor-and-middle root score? 8.97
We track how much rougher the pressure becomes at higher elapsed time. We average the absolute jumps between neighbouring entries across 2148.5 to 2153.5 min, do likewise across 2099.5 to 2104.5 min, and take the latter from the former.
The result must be 0.20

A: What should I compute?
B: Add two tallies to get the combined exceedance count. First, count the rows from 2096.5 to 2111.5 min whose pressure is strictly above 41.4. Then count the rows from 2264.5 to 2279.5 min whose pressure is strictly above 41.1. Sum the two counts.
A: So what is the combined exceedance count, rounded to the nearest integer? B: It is 15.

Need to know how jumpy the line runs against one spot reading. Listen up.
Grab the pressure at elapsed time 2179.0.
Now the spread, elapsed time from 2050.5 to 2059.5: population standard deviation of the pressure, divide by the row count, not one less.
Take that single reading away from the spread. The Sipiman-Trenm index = -30.8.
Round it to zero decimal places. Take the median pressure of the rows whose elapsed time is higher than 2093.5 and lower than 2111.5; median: 40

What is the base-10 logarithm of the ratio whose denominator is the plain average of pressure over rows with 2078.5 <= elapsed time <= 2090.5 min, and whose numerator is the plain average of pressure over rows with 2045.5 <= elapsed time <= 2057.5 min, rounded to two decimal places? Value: 0.10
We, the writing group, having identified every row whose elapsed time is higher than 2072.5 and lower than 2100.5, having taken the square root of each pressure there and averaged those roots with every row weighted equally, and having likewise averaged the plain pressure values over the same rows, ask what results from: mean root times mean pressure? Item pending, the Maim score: 267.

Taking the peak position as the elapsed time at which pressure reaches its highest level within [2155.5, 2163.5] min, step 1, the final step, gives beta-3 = 2158.0 min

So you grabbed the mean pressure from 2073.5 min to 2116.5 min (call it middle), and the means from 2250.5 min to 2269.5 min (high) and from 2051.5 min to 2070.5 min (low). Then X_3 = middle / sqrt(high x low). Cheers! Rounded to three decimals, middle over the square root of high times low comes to 0.890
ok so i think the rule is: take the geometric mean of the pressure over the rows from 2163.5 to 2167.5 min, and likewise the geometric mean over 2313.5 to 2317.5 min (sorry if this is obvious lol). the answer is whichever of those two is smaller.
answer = 34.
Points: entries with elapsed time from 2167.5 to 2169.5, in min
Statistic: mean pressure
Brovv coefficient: 34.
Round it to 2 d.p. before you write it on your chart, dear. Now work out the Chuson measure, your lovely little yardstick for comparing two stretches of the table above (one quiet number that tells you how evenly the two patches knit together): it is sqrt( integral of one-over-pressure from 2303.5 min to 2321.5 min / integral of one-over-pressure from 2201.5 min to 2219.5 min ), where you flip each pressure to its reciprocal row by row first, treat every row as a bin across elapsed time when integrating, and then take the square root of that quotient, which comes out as 0.98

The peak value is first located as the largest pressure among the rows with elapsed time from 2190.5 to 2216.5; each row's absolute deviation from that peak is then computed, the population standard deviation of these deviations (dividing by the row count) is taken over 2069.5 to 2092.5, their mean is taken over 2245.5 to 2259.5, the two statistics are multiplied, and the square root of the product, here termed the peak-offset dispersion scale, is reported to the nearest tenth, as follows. 1.8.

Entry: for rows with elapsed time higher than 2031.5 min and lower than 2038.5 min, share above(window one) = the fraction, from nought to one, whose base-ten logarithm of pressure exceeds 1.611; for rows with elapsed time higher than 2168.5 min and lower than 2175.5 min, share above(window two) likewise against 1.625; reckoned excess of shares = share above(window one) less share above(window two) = 1.00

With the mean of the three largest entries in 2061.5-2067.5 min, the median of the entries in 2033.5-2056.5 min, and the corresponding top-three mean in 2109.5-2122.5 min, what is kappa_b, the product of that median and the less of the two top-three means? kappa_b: 2180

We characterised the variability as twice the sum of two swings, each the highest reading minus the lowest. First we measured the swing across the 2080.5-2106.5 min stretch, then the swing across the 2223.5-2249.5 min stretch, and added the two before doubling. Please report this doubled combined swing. 19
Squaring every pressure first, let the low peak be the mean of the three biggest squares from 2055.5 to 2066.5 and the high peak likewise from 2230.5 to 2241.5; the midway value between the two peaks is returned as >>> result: 2119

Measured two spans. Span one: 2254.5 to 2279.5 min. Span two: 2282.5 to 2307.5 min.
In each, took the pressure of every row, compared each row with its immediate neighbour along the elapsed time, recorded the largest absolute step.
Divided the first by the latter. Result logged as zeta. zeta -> 1.0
